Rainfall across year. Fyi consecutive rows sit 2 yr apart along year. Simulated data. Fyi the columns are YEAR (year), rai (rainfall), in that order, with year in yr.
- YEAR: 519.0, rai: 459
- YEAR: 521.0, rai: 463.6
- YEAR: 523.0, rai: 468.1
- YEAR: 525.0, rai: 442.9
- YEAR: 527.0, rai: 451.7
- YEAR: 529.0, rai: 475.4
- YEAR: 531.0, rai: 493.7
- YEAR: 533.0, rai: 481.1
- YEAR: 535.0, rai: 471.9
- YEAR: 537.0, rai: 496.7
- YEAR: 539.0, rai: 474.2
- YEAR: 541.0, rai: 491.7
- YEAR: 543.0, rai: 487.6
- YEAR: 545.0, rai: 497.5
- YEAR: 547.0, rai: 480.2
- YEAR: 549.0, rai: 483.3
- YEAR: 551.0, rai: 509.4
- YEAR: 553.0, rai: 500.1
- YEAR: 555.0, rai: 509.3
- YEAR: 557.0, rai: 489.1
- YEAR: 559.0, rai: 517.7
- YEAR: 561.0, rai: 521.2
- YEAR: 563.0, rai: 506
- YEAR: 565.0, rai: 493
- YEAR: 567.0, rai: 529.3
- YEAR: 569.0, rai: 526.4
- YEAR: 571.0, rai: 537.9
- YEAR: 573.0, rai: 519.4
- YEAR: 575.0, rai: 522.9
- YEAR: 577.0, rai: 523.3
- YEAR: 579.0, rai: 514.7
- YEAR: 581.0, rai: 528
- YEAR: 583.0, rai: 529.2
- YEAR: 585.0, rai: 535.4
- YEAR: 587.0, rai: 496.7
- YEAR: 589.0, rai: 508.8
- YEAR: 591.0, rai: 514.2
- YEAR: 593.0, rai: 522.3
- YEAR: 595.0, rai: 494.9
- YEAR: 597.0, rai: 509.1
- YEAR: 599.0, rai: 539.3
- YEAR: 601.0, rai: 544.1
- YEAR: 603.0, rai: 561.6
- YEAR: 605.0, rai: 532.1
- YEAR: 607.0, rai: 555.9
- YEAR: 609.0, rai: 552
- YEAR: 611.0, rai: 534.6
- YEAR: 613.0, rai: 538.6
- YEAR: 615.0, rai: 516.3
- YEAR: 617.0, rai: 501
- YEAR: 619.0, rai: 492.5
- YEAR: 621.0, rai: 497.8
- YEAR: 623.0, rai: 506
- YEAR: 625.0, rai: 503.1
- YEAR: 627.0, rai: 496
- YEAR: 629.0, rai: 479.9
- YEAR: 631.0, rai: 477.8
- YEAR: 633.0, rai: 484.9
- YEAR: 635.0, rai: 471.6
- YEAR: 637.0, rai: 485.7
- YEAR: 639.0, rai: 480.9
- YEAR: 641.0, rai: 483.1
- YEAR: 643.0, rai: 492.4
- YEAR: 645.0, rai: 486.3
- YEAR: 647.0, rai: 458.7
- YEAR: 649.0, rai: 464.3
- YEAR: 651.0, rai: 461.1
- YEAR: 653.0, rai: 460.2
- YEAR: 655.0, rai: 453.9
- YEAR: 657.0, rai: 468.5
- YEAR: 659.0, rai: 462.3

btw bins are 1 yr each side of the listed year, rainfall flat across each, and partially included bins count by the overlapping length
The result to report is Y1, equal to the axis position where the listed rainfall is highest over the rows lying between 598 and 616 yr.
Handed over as 603.0 yr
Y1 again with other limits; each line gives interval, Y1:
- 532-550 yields 545.0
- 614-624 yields 615.0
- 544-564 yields 561.0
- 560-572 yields 571.0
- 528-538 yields 537.0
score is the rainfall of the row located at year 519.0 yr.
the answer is 459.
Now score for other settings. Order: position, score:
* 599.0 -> 539.3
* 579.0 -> 514.7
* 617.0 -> 501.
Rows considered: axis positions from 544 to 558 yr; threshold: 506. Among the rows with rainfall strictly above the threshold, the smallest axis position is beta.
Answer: 551.0 yr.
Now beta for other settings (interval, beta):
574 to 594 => 575.0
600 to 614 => 601.0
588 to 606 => 589.0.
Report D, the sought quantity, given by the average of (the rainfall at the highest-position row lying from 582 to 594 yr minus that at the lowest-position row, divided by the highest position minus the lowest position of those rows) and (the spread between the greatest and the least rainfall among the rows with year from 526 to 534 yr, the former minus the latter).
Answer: 20.7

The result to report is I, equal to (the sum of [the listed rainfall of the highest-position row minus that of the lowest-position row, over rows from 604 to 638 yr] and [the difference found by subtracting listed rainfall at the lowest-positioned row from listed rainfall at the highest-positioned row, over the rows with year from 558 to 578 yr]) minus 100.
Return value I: -141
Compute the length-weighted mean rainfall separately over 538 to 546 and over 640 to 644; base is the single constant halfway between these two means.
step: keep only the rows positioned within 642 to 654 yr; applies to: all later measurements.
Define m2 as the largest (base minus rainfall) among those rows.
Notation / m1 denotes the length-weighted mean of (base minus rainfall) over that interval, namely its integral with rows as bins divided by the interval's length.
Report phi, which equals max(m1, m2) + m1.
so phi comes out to 46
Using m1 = 17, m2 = 29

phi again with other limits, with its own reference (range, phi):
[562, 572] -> -36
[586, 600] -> -32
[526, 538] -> 45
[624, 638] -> 18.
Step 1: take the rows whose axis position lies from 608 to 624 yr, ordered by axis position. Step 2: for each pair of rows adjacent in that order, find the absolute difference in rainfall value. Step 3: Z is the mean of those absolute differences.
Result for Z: 12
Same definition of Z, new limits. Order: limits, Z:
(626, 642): 9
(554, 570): 17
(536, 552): 14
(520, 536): 15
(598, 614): 14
